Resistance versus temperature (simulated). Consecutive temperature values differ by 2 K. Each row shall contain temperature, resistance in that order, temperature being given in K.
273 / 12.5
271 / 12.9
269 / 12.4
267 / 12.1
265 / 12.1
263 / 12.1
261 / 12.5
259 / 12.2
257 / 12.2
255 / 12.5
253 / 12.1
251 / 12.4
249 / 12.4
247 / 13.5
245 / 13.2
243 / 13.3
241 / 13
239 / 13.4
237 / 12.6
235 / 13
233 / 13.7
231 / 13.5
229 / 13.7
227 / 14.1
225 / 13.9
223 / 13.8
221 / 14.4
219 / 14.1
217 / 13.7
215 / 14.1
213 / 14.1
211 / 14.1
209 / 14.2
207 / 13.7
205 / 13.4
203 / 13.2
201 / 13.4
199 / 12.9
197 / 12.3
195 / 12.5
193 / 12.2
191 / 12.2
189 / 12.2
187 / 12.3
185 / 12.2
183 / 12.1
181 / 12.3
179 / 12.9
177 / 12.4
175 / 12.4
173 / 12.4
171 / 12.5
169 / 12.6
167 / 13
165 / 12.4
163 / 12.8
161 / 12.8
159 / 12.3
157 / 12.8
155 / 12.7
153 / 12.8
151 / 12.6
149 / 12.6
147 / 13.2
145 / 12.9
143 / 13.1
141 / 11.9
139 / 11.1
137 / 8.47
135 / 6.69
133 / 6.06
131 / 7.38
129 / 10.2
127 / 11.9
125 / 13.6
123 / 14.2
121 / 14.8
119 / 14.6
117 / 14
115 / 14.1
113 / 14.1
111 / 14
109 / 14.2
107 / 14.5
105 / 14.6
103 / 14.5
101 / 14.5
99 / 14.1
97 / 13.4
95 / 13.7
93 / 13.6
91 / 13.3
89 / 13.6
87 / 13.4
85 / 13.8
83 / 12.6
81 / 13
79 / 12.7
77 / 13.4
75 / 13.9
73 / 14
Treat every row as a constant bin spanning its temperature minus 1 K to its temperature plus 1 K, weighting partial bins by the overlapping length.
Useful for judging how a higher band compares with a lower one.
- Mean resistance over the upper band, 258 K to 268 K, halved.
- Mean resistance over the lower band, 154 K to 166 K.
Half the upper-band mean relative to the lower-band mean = 0.483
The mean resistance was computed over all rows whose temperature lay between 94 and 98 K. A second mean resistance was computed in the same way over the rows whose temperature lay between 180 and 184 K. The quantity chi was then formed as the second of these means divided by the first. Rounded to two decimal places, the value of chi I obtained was 0.90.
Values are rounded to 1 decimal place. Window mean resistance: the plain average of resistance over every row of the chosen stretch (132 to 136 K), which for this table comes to 6.4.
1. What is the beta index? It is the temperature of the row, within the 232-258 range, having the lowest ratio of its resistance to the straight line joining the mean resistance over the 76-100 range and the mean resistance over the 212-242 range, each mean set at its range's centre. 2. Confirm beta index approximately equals 253 K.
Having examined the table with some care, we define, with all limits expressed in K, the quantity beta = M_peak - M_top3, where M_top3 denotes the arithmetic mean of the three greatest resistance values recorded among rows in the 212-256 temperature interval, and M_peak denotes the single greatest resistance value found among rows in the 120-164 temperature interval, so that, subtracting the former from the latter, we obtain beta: 0.60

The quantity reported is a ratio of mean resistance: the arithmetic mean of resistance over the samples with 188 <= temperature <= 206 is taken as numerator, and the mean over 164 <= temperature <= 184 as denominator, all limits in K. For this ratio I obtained 1.02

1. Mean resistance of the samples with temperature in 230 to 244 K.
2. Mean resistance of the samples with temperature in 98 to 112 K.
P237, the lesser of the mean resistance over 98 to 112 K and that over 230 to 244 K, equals 13.2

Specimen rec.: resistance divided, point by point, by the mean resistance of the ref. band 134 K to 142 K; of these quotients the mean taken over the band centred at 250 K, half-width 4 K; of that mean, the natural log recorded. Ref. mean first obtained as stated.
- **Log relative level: 0.28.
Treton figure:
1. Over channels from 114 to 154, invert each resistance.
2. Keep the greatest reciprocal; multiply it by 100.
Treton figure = 16.5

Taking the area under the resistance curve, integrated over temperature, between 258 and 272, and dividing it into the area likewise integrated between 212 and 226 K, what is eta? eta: 1.14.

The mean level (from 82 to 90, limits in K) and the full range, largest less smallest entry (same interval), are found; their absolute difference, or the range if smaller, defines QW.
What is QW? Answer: 1.2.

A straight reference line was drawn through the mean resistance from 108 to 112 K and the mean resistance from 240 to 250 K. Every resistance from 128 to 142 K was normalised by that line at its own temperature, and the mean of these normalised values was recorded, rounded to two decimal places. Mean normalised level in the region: 0.63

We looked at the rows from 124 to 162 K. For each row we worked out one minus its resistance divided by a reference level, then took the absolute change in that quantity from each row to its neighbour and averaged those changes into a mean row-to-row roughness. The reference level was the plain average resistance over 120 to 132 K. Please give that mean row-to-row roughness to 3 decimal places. 0.079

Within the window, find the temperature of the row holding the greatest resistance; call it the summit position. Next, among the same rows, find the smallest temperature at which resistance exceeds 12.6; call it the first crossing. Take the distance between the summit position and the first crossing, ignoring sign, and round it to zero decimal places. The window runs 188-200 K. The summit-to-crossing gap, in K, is 0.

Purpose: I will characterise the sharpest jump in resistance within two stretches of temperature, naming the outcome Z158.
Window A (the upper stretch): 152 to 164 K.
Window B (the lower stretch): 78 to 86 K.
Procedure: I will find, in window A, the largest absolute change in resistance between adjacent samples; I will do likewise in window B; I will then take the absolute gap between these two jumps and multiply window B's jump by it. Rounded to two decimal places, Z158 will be 0.84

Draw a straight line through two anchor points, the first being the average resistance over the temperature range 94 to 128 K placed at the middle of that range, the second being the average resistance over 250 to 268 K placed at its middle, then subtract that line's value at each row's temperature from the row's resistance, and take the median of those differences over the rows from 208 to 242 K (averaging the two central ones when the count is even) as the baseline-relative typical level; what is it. 1.1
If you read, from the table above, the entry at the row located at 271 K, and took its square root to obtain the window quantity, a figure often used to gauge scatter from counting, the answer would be 3.59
